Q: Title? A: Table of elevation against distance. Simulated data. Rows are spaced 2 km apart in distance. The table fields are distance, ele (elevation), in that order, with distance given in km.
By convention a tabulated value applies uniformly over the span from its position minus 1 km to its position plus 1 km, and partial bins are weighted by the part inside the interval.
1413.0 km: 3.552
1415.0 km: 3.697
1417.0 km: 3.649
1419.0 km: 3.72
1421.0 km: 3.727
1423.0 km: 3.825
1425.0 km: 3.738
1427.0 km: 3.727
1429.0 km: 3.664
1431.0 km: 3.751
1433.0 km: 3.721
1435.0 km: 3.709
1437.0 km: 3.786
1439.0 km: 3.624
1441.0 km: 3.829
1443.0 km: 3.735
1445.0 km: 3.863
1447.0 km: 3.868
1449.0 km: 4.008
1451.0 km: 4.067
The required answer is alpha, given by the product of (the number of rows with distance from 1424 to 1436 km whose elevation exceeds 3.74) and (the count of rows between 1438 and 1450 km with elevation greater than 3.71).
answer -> 5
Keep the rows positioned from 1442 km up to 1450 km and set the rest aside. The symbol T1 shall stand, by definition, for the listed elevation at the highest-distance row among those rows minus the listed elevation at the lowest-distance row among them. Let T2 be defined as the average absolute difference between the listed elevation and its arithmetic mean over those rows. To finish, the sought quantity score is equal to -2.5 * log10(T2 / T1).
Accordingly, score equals 1.5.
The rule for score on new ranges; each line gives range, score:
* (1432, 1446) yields 0.9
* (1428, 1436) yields 0.6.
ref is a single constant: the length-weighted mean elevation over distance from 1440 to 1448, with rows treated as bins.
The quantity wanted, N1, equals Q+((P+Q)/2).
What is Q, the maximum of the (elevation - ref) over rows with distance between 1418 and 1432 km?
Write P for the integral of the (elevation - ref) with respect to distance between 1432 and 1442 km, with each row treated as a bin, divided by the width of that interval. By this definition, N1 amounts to -0.04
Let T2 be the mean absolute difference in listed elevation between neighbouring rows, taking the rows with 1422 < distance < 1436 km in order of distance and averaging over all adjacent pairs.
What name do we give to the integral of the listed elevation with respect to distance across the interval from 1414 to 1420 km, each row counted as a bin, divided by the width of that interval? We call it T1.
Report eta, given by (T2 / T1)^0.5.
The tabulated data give 0.114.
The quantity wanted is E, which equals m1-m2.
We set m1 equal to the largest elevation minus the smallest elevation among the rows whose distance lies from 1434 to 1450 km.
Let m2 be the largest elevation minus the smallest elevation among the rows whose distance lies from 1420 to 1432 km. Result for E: 0.22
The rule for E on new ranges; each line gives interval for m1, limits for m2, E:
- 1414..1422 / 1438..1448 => -0.17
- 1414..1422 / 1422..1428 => -0.02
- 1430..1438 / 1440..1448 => -0.06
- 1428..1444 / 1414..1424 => 0.03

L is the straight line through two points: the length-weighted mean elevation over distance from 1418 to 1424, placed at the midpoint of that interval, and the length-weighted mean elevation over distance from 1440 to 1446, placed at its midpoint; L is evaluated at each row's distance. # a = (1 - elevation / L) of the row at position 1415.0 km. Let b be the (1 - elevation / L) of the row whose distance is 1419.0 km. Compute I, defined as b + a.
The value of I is 0.021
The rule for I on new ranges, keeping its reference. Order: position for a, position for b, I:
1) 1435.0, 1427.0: 0.033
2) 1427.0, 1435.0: 0.033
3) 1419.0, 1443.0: 0.028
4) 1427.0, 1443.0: 0.031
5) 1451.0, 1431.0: -0.055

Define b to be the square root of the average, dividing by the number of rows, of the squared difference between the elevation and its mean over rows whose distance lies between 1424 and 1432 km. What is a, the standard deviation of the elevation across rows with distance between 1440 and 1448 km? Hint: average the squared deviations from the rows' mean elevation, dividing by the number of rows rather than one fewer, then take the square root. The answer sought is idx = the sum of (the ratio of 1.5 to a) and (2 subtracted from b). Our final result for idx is 26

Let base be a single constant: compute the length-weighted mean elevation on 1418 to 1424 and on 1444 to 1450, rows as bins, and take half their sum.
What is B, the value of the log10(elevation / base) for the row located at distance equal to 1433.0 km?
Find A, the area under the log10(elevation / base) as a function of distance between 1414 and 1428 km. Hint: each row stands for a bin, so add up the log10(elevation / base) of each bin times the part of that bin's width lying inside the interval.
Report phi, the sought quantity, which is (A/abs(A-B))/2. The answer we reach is -0.54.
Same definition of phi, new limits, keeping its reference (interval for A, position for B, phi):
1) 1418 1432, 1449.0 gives -0.45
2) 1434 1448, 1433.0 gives -0.58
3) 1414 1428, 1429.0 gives -0.56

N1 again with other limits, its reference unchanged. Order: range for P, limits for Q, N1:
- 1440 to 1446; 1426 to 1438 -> -0.06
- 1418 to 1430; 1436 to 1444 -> -0.04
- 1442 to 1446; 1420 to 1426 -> -0.01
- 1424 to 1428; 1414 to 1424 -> -0.04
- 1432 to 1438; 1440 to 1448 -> 0.02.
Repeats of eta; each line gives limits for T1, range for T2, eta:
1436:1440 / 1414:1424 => 0.123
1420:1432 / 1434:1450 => 0.176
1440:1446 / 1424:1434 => 0.112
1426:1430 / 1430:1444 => 0.162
